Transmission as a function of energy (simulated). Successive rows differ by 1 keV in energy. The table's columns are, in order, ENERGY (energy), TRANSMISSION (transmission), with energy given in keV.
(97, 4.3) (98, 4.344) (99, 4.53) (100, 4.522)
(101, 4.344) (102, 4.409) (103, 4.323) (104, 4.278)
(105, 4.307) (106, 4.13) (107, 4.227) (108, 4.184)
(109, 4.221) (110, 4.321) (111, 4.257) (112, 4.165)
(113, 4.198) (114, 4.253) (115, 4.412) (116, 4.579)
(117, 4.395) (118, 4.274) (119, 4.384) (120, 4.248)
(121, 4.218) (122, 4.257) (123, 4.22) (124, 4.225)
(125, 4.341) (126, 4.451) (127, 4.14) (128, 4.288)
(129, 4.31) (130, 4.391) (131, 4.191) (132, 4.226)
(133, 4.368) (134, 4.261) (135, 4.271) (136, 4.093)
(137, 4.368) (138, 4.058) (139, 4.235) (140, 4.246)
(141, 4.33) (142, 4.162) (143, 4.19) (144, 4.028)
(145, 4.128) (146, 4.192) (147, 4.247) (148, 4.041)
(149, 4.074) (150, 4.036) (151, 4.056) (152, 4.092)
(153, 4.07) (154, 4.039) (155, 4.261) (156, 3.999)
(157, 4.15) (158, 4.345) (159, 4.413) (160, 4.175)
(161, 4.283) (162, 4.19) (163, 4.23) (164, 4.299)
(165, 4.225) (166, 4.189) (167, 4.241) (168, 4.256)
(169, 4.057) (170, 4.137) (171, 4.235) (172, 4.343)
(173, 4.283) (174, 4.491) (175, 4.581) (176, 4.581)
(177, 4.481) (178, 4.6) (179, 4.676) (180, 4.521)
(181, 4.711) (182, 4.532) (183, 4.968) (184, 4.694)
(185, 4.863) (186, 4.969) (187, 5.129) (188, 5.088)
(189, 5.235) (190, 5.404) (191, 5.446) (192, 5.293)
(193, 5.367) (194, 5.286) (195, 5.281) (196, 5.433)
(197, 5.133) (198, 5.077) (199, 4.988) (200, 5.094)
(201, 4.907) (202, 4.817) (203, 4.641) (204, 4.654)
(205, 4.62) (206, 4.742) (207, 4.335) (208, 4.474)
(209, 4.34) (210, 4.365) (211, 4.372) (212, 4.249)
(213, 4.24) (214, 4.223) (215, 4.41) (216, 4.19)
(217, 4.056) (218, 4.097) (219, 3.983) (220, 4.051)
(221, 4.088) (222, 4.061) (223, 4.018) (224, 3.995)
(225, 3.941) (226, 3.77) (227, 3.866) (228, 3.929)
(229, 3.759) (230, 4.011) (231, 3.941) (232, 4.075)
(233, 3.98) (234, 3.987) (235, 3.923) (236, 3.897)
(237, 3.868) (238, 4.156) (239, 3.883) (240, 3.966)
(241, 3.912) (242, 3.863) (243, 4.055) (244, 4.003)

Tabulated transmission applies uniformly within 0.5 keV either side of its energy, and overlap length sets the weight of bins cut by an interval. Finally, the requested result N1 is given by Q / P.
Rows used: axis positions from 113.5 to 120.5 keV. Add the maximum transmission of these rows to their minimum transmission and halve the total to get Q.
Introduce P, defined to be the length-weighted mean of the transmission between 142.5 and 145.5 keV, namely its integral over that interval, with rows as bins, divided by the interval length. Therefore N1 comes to 1.07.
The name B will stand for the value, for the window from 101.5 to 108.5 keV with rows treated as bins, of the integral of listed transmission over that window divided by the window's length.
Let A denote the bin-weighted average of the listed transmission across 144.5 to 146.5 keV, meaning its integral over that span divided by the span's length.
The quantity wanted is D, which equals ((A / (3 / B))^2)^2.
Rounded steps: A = 4.2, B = 4.3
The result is 1224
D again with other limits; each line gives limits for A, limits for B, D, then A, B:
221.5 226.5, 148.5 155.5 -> 847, 4.0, 4.1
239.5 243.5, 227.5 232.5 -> 726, 3.9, 3.9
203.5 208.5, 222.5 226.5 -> 1280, 4.6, 3.9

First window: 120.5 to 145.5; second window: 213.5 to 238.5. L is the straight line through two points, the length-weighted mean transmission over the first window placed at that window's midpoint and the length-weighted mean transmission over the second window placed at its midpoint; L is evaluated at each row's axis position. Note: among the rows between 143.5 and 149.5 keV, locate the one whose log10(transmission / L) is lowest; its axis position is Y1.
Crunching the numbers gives 144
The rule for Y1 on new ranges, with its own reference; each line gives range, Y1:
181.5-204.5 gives 182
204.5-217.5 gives 217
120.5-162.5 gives 156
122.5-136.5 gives 136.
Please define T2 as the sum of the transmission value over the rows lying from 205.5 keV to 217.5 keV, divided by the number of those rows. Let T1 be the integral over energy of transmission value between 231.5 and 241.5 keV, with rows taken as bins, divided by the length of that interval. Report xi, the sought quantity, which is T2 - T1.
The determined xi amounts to 0.37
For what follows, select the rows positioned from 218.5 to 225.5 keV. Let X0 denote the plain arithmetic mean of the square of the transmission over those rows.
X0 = 16.2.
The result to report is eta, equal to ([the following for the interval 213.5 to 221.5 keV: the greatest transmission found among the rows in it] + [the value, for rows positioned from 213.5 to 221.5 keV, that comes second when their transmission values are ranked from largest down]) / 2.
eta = 4.32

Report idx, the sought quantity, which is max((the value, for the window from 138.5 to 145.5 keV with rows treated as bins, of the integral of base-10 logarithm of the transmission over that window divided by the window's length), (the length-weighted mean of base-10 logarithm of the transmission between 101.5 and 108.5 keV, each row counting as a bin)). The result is 0.630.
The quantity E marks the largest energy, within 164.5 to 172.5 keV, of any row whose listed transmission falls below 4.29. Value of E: 171 keV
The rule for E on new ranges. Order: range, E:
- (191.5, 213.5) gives 213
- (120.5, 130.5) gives 128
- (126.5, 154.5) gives 154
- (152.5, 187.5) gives 173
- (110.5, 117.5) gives 114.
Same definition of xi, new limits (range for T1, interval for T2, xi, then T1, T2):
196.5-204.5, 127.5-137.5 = -0.64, 4.91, 4.28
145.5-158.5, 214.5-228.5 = -0.09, 4.12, 4.03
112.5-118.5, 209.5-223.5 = -0.18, 4.35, 4.17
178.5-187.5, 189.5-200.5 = 0.47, 4.78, 5.25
